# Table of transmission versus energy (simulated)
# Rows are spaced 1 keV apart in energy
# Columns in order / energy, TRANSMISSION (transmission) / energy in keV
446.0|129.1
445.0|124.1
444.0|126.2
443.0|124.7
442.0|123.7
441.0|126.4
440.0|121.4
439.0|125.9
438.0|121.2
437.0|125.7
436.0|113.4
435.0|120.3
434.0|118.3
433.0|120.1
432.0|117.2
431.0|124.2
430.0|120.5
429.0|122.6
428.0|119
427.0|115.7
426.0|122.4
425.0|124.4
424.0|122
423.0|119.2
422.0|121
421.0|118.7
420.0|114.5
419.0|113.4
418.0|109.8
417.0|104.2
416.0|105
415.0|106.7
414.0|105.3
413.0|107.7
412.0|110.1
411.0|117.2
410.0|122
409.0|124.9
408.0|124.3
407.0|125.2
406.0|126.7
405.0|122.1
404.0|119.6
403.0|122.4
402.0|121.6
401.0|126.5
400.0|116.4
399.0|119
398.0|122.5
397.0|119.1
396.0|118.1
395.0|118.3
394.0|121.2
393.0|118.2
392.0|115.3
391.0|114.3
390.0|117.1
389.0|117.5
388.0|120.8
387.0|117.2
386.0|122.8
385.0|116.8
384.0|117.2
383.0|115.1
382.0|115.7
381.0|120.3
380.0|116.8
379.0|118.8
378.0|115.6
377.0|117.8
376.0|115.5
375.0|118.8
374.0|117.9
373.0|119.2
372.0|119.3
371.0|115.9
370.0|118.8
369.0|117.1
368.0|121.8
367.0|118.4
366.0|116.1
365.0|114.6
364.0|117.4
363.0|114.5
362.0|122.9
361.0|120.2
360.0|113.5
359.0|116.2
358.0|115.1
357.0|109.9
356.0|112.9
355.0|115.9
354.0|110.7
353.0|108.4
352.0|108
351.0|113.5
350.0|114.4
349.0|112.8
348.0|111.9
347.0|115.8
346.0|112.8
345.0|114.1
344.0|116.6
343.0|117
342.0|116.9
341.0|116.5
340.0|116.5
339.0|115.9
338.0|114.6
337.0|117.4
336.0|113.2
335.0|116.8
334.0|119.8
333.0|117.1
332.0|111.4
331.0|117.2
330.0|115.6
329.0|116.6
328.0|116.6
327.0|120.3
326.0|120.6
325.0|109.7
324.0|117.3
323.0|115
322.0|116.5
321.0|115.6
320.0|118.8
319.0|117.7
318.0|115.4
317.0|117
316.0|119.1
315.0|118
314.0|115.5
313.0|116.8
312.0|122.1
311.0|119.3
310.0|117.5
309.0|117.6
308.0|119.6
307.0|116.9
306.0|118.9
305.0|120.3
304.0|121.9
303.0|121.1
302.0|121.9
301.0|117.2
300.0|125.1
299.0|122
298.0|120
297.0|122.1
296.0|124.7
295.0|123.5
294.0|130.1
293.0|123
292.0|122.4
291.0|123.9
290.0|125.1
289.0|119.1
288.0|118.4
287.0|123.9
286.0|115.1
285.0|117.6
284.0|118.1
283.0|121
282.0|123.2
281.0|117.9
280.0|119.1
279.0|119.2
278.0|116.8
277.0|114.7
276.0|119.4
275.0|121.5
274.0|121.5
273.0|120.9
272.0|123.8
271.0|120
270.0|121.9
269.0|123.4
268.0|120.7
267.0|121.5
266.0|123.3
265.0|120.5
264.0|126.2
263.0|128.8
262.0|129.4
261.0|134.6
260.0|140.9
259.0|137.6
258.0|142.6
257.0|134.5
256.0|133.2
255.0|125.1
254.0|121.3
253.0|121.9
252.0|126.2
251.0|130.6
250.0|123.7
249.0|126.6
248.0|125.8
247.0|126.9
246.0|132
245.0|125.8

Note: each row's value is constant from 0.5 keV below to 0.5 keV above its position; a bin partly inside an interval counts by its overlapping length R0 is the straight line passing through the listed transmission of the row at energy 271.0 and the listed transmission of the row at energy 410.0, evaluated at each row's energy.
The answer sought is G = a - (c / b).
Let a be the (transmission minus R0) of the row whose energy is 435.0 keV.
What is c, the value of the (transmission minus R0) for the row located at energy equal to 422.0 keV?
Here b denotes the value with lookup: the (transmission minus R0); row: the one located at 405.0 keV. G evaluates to 5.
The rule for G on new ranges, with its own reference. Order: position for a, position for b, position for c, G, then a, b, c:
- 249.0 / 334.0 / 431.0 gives 9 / 7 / -1.1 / 1.9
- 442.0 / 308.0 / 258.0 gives 26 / 1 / -0.9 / 22.8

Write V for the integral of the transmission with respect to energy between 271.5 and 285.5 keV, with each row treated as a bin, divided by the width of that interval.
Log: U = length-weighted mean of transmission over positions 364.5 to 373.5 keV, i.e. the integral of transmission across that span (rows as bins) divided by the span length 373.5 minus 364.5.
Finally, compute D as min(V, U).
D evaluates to 117.9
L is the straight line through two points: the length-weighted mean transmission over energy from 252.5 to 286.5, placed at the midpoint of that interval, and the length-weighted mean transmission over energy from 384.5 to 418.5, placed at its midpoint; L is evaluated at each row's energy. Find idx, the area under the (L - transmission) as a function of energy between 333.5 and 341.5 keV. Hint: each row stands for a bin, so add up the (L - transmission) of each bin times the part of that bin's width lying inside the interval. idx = 35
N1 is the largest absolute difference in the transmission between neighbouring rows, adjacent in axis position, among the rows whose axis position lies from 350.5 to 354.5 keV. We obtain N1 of 5.5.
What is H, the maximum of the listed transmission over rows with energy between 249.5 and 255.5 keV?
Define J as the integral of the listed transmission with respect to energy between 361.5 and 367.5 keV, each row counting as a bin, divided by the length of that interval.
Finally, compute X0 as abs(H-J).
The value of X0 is 13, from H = 130.6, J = 117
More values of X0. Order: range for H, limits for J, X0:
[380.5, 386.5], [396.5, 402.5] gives 2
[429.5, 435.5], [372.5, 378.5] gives 7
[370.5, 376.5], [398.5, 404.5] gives 2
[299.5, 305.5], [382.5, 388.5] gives 7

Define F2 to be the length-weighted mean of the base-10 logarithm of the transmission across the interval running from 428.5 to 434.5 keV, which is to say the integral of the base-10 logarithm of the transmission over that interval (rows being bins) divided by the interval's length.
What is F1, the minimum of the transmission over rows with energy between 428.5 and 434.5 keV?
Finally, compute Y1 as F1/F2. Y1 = 56.3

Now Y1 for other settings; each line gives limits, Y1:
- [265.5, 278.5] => 55.1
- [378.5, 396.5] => 55.2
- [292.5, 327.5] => 52.8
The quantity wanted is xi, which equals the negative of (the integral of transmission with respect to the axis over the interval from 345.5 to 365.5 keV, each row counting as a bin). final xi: -2281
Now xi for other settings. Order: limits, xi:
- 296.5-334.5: -4491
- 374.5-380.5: -703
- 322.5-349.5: -3126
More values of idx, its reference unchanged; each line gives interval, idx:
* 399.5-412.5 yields -54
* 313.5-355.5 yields 224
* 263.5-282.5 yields 58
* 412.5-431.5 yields 17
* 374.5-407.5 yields -35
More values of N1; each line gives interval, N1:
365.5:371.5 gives 4.7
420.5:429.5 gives 6.7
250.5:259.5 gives 8.1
